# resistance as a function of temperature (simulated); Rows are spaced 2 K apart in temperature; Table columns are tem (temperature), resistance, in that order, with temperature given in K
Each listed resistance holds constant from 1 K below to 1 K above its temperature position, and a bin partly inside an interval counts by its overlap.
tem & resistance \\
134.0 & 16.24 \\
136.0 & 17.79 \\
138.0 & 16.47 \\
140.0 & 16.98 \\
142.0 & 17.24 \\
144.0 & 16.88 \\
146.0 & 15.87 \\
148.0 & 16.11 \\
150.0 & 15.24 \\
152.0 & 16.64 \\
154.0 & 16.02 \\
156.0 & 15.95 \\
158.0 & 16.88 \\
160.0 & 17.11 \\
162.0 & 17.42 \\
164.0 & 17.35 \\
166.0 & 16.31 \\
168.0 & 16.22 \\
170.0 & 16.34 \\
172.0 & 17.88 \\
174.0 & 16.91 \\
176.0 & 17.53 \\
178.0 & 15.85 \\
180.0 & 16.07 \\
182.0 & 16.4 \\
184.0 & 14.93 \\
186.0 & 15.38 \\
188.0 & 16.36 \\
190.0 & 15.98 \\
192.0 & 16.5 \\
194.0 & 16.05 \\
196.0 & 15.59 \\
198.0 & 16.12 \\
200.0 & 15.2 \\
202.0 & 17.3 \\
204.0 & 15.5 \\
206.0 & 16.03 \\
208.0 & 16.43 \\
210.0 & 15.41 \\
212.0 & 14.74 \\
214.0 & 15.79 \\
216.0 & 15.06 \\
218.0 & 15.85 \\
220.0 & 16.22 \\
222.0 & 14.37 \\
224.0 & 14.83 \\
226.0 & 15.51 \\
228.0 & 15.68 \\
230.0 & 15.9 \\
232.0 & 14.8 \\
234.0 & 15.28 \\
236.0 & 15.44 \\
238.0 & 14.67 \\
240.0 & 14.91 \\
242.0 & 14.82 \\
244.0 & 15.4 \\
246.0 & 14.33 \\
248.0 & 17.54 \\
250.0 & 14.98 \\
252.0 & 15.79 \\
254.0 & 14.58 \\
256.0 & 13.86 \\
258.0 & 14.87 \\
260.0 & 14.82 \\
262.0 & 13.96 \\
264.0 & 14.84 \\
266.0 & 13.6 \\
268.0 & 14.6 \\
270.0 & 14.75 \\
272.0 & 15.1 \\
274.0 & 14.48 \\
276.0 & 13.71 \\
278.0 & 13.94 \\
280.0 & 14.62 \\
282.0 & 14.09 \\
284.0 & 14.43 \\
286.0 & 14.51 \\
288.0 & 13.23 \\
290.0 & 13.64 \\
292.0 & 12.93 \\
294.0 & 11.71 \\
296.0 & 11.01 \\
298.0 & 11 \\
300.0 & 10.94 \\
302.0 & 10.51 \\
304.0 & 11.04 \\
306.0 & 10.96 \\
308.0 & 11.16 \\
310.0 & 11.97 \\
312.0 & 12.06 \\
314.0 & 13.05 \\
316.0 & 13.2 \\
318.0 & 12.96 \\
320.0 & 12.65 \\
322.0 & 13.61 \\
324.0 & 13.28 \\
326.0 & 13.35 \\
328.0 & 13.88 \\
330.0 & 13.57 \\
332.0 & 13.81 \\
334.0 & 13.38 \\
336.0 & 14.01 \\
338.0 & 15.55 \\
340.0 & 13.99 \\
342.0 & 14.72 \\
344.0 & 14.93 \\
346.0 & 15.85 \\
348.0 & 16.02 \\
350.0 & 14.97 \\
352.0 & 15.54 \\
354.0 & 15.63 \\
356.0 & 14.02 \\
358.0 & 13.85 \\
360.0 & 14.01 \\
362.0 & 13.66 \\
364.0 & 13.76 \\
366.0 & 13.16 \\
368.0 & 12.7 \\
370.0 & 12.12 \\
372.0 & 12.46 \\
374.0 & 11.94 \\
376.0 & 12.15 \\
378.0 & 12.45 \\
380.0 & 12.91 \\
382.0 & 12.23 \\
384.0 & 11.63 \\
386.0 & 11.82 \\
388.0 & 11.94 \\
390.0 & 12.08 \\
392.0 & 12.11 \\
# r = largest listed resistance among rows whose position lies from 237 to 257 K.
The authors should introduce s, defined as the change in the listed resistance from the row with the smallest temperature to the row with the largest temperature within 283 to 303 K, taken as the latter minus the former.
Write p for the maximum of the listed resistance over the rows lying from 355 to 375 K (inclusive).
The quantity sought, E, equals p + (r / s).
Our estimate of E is 9.5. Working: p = 14.02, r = 17.54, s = -3.9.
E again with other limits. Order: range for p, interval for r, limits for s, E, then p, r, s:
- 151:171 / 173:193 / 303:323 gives 24.2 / 17.42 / 17.53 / 2.6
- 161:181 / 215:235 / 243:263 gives 6.6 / 17.88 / 16.22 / -1.4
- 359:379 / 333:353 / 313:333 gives 35.1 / 14.01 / 16.02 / 0.8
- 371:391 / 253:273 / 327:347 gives 20.6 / 12.91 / 15.1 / 2.0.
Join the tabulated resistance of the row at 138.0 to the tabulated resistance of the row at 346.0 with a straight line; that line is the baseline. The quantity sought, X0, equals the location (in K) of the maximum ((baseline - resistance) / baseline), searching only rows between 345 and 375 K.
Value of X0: 374.0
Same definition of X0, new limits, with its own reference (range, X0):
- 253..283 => 266.0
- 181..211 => 184.0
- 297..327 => 302.0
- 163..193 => 184.0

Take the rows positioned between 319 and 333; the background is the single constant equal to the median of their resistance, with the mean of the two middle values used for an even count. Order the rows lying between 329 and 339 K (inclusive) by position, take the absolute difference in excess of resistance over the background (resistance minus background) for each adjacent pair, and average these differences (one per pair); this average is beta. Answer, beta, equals 0.71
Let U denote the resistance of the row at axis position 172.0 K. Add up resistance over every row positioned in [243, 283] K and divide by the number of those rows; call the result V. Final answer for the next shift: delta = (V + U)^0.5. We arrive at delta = 5.71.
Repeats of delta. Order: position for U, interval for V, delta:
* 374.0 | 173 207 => 5.30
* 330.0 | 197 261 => 5.38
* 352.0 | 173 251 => 5.59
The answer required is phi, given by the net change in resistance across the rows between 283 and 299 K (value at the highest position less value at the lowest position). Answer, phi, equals -3.4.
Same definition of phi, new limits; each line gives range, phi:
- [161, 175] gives -0.5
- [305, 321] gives 1.7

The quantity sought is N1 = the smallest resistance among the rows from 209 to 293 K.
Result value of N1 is 12.93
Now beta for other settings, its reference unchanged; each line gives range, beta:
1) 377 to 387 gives 0.48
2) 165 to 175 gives 0.68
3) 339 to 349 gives 0.51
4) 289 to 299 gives 0.66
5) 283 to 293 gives 0.62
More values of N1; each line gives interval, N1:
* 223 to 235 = 14.8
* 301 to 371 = 10.51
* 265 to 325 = 10.51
